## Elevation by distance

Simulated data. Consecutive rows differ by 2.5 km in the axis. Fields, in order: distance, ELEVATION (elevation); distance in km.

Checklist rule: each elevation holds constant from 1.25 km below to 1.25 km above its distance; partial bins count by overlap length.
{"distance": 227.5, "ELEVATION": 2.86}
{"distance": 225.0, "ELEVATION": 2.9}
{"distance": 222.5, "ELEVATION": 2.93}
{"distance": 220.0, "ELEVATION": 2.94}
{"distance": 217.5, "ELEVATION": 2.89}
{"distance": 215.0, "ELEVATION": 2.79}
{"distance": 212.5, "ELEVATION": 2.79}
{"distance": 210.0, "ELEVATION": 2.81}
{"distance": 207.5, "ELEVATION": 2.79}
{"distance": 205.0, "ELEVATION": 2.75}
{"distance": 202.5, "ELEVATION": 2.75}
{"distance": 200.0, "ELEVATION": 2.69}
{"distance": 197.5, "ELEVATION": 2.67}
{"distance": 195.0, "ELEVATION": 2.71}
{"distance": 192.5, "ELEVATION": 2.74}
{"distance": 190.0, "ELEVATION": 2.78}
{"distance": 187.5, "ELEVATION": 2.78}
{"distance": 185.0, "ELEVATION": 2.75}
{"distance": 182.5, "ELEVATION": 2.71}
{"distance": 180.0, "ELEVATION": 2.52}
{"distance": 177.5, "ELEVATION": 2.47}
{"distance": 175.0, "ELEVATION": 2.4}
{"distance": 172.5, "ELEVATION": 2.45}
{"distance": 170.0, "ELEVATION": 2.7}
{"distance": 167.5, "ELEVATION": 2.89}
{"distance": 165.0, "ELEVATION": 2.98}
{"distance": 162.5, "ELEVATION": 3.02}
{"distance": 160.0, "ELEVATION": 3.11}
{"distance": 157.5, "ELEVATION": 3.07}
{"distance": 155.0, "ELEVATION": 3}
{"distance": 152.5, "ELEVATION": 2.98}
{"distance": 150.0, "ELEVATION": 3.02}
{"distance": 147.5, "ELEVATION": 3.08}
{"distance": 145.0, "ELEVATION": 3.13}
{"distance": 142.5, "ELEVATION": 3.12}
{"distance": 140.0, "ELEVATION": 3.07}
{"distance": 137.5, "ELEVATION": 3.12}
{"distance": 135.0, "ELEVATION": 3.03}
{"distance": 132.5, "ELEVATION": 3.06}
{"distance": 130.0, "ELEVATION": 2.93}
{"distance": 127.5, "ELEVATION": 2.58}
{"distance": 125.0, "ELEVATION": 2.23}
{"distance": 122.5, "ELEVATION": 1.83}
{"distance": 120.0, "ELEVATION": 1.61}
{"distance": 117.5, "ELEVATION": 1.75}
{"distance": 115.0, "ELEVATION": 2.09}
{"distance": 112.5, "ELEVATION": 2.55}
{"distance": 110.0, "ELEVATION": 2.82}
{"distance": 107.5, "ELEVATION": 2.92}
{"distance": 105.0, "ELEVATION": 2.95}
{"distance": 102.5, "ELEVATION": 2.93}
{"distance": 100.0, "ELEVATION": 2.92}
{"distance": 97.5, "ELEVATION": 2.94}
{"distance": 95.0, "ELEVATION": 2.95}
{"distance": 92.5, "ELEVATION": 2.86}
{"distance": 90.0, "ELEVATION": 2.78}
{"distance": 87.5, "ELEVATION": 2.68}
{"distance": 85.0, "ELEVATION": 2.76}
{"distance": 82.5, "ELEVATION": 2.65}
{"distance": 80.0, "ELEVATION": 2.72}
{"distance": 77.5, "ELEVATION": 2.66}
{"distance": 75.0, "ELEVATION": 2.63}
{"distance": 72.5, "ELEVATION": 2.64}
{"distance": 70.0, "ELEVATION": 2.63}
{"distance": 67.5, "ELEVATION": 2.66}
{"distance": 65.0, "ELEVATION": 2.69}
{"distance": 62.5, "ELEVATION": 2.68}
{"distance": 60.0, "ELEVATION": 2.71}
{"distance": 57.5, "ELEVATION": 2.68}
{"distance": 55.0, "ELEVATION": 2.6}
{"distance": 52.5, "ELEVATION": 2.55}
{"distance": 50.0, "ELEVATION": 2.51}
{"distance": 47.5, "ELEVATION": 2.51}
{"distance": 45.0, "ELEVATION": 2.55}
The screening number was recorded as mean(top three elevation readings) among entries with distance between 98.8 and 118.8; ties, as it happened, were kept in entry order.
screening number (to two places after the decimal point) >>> 2.93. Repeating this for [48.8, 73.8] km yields 2.69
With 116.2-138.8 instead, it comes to 3.07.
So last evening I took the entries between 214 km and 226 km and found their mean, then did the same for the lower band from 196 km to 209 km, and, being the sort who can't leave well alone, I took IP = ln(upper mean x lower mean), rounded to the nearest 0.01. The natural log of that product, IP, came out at 2.07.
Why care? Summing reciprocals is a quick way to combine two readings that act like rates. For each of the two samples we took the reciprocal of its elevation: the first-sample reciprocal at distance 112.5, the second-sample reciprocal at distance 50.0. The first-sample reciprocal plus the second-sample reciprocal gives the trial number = 0.791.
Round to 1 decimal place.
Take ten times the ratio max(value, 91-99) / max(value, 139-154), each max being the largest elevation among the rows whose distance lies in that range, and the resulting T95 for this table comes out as 9.4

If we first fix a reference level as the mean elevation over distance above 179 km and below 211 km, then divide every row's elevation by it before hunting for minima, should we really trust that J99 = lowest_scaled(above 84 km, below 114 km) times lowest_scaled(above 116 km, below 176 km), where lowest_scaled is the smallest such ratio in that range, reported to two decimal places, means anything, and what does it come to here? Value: 0.55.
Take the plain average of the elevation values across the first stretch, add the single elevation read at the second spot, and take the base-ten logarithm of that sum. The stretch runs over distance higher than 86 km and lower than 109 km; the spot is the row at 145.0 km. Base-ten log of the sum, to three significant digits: 0.779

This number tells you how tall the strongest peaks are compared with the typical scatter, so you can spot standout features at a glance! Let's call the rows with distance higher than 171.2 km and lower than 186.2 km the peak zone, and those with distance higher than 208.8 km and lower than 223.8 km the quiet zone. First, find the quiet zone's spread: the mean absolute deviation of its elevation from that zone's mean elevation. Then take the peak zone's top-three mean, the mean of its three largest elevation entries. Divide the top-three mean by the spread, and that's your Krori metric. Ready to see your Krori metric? 43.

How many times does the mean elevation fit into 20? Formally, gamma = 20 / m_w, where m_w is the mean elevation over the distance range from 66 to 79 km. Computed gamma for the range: 7.6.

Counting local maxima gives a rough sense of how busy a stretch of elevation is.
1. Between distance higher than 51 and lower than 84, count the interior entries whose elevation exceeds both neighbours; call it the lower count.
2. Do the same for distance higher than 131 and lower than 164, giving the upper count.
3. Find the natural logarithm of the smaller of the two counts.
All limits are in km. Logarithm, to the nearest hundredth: 1.10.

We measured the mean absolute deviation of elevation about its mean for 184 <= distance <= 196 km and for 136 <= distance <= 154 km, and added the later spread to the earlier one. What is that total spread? 0.07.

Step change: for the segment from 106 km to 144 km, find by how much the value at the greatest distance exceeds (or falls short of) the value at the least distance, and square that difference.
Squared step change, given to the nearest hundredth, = 0.04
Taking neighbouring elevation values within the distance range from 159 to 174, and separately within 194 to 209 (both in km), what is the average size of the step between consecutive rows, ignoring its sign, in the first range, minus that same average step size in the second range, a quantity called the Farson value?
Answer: 0.100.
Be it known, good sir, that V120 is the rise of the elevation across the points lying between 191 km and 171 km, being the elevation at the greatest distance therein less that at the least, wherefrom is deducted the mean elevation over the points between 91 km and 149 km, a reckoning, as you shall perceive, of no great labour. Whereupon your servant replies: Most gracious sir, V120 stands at -2.39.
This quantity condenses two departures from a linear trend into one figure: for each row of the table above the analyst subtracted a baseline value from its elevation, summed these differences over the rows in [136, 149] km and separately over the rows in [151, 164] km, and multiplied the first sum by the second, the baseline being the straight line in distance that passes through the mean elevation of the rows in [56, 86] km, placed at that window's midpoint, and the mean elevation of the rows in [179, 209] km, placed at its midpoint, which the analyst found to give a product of 3.3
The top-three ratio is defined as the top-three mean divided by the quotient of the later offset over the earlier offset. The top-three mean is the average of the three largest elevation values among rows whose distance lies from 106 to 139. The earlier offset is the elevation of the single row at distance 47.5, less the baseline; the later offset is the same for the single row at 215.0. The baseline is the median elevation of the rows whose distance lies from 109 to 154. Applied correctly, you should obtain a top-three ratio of 8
